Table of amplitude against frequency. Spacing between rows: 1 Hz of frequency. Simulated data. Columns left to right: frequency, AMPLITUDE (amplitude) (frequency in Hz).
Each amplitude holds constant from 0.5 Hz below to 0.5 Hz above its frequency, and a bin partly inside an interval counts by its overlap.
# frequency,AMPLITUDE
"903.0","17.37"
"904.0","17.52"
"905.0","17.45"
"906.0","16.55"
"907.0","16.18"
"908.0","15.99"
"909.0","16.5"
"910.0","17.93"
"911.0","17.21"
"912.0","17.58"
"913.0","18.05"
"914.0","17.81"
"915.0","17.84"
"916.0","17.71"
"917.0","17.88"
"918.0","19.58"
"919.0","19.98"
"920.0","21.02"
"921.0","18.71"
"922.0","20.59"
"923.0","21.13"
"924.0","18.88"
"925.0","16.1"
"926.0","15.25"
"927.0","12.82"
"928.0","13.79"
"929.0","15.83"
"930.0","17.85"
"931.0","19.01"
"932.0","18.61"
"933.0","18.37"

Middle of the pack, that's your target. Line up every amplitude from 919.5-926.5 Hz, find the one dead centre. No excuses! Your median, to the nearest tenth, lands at 18.9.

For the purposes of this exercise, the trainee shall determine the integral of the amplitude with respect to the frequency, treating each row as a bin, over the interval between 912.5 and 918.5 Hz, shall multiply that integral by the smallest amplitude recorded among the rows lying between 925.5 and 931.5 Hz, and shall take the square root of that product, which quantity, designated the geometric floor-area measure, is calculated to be 37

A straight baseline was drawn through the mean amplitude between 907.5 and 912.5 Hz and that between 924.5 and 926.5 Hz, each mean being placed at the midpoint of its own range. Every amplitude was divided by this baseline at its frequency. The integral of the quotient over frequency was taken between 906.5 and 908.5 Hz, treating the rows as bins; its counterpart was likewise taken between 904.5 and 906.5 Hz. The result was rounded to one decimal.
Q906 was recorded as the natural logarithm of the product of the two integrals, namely 1.3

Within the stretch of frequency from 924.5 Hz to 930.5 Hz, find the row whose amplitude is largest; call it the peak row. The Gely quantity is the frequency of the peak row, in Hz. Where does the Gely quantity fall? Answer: 930.0 Hz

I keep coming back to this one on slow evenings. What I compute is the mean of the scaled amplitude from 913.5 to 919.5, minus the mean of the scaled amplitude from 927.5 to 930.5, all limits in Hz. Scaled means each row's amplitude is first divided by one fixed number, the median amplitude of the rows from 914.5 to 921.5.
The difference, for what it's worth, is 0.14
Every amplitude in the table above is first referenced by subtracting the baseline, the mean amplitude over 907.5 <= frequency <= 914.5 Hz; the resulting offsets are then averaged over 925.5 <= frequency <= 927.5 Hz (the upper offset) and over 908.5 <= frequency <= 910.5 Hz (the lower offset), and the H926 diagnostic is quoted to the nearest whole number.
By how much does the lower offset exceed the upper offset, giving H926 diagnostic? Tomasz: 3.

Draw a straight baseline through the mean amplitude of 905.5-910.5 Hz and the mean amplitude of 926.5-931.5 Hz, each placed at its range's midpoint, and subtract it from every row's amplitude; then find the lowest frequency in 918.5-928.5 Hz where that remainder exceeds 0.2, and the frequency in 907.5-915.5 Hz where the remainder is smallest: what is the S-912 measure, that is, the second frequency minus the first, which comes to -11 Hz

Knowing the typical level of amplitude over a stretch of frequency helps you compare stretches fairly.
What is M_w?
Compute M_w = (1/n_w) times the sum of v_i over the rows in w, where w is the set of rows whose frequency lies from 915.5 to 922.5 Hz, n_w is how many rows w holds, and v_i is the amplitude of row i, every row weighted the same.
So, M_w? 19.4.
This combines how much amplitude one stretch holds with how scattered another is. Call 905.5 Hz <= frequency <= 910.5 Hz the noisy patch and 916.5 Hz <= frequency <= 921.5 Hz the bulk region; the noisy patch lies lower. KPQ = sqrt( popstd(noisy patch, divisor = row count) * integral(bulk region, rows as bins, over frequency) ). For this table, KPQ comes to 8.1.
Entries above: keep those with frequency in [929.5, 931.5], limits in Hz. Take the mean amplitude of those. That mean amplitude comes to 18.4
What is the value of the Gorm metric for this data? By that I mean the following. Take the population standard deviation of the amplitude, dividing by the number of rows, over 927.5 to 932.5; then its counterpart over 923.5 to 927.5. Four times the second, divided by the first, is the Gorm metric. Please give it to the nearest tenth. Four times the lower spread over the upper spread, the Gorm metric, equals 4.4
